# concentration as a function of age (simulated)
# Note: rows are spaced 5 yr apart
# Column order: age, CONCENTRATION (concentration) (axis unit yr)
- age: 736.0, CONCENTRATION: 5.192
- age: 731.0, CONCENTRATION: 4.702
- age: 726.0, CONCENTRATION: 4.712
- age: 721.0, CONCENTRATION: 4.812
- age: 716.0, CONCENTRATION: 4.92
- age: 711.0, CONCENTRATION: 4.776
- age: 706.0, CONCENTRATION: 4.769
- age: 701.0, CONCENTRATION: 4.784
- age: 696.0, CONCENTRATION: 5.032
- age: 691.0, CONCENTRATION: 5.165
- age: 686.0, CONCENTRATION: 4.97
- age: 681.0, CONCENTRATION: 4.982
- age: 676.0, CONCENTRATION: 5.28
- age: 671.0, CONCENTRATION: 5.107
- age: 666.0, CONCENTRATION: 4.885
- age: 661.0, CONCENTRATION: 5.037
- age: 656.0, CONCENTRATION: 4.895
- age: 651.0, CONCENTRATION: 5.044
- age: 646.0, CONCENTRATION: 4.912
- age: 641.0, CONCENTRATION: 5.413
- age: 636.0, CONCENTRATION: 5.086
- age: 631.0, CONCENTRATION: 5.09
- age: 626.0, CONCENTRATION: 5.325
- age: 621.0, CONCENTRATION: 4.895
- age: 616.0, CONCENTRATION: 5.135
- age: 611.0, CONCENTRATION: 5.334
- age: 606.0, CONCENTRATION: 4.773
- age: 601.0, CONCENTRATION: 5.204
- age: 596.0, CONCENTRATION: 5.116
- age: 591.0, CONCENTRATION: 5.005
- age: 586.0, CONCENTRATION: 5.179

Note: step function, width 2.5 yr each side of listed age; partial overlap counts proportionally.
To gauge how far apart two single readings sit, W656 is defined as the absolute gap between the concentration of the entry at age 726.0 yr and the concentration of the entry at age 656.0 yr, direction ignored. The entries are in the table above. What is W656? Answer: 0.2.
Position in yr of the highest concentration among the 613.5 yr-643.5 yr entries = 641.0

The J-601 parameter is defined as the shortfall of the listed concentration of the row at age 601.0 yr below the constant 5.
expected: -0.20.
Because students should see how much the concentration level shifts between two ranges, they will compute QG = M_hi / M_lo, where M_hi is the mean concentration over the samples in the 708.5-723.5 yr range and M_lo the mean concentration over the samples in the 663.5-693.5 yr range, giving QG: 0.95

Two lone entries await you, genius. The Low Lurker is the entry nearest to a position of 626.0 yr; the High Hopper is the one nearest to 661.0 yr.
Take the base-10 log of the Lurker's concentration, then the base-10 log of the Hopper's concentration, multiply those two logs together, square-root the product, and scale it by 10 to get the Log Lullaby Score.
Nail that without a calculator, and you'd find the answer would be 7.14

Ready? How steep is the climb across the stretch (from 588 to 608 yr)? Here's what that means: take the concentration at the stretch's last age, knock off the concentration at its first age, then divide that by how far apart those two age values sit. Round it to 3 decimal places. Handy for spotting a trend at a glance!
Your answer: -0.015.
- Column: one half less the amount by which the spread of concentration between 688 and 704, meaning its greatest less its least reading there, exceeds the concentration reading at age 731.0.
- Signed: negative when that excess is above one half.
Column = 4.82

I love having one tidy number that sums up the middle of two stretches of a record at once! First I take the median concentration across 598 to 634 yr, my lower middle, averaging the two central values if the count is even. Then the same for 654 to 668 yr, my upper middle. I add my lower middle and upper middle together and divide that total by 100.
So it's 0.100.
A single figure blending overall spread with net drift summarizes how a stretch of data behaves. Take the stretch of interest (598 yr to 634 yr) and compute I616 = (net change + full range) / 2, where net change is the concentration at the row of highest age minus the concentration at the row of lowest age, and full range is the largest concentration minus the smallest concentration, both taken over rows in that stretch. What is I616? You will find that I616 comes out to 0.22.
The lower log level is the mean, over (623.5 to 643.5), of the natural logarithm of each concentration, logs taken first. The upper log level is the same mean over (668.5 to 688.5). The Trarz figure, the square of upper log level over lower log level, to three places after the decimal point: 0.967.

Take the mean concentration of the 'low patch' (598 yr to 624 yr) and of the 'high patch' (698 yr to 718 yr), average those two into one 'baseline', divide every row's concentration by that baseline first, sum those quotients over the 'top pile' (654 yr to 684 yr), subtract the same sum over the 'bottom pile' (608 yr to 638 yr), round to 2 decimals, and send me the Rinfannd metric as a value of -0.14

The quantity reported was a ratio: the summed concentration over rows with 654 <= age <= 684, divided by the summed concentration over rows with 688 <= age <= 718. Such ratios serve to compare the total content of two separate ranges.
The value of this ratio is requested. 1.025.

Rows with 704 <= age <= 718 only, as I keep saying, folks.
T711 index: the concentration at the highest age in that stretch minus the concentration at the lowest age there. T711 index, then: 0.15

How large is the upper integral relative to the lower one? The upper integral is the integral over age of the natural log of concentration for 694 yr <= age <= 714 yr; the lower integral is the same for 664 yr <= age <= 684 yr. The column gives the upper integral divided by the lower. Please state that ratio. 0.972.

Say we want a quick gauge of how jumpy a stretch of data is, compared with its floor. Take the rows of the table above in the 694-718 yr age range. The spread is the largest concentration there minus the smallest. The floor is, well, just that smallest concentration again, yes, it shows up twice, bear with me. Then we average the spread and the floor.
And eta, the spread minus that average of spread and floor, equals -2.25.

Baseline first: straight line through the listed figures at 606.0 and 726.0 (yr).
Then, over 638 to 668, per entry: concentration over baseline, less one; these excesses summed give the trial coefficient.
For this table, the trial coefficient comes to 0.36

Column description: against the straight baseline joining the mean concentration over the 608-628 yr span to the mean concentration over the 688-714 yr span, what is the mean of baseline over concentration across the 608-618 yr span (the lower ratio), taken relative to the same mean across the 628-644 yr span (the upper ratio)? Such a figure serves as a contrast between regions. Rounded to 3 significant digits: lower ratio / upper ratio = 1.01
